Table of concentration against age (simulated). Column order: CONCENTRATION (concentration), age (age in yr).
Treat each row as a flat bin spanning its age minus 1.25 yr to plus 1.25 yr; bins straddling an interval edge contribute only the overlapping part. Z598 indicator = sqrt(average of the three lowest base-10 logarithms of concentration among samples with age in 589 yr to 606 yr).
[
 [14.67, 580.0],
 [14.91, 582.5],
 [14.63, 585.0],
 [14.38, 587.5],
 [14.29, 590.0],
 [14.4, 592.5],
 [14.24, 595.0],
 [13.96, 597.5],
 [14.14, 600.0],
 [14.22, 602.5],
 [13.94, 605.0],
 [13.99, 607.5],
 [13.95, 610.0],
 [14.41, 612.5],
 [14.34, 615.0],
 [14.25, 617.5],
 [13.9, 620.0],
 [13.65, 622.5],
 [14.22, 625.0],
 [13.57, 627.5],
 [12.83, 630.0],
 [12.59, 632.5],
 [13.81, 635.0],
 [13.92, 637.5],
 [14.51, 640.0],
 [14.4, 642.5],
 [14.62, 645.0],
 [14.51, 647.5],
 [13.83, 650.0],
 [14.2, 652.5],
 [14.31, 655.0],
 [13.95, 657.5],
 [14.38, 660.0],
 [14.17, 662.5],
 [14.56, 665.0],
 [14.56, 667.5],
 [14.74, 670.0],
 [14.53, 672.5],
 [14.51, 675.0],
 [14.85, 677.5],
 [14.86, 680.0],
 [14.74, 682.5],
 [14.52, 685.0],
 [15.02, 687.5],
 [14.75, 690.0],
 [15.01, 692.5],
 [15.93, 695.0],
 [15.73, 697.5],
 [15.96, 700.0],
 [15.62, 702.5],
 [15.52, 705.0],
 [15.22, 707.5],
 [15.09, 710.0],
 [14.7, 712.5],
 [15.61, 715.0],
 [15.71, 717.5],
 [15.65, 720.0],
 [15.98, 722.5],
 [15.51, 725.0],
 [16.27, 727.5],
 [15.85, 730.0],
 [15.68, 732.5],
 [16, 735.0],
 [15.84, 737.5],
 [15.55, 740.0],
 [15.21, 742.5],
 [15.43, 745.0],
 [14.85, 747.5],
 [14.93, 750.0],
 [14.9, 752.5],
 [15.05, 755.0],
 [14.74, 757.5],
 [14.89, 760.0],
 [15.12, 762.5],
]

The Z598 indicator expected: 1.07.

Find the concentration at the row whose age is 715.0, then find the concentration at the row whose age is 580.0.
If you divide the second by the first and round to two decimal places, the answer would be 0.94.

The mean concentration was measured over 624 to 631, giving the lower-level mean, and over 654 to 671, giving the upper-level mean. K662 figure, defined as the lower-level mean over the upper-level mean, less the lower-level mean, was -12.60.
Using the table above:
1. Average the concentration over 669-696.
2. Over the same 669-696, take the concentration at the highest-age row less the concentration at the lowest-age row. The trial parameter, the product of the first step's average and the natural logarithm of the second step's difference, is 3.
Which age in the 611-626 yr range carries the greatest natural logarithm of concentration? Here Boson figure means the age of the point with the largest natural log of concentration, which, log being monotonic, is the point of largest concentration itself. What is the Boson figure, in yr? 612.5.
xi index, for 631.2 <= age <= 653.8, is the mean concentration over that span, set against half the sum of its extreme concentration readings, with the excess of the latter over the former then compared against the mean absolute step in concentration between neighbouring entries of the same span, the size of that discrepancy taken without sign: 0.86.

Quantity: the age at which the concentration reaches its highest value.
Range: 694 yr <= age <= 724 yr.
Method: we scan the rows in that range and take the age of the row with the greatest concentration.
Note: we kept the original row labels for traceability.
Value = 722.5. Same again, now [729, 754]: 735.0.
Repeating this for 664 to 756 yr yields 727.5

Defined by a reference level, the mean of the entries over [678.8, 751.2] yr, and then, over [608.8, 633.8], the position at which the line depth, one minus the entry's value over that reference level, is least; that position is 612.5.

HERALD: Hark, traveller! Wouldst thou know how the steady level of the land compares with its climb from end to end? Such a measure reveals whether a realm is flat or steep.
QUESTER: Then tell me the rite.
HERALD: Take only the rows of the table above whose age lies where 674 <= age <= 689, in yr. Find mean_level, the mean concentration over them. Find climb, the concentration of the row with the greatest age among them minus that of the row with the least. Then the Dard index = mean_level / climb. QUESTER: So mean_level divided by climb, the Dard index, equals 29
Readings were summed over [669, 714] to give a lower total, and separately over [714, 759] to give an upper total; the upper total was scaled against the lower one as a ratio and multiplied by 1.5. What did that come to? 1.541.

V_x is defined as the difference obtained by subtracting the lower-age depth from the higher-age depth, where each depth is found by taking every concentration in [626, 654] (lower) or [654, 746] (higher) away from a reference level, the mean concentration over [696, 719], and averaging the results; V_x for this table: -1.3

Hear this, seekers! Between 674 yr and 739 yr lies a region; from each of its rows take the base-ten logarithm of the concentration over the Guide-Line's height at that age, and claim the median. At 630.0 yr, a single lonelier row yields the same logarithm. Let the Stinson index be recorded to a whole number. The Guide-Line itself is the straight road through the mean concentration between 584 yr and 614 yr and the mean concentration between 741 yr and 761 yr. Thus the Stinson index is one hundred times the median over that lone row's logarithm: -44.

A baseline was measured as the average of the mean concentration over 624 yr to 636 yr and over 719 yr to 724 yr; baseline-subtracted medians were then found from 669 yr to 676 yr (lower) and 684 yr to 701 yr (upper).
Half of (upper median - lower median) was 0.2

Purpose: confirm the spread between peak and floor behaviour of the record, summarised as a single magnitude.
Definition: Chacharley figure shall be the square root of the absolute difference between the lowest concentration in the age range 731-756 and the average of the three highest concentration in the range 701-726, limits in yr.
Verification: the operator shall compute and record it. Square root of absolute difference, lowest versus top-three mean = 1.0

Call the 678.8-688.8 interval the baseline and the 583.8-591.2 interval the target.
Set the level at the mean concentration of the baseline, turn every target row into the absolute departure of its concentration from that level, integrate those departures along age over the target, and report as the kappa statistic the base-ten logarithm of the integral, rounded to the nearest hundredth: 0.42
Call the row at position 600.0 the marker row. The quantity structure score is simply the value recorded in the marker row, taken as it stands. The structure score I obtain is 14.14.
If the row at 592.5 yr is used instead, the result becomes 14.4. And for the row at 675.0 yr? 14.51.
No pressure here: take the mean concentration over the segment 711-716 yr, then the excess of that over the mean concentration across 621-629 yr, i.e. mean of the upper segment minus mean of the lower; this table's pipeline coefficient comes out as 1.3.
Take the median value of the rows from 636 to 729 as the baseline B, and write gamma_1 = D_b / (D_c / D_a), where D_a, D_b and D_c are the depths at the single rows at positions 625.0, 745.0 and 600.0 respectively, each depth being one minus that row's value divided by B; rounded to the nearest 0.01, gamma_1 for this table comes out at -0.04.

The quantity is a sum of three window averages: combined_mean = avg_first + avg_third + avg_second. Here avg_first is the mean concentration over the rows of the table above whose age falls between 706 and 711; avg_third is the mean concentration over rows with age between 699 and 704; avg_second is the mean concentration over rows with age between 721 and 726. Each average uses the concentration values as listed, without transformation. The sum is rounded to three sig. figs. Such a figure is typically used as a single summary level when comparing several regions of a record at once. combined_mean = 46.7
